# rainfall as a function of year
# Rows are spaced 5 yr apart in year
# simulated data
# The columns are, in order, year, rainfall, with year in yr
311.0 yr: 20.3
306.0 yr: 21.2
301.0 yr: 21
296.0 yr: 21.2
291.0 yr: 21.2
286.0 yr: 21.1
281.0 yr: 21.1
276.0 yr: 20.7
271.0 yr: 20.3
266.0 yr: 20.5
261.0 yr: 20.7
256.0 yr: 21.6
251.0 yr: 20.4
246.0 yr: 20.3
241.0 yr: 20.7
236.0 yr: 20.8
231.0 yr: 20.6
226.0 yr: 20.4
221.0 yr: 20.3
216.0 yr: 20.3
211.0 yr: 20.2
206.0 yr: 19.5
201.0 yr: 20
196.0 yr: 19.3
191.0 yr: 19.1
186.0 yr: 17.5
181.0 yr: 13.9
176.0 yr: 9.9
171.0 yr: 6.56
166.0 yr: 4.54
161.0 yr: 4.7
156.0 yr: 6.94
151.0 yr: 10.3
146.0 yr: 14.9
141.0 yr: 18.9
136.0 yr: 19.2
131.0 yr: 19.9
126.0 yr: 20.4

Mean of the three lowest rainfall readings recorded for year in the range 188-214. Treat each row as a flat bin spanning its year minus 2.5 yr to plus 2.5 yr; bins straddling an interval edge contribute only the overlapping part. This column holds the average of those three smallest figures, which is 19.3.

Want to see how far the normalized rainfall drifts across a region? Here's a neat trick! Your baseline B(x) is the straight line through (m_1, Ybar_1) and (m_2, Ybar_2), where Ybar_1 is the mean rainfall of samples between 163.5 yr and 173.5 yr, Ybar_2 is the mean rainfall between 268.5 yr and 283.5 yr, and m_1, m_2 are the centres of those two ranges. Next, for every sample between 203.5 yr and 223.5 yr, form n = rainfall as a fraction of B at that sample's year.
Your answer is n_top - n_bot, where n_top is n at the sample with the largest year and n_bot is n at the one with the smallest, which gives -0.23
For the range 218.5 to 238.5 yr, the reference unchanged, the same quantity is -0.19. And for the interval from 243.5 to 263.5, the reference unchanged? -0.12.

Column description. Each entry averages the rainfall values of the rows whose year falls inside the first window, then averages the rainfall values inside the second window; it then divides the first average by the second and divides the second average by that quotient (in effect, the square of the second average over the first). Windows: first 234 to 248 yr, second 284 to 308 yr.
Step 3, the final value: 21.7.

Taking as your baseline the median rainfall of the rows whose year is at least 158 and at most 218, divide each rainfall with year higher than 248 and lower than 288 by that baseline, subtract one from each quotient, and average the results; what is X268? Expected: 0.14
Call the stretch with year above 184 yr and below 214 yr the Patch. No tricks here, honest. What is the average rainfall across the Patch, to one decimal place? 19.3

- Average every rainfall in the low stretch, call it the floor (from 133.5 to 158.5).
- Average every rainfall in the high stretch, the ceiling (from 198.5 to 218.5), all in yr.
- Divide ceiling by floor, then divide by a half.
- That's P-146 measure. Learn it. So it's 2.8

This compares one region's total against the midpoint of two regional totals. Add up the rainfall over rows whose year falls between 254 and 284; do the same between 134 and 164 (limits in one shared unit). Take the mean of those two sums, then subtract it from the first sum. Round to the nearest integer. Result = 25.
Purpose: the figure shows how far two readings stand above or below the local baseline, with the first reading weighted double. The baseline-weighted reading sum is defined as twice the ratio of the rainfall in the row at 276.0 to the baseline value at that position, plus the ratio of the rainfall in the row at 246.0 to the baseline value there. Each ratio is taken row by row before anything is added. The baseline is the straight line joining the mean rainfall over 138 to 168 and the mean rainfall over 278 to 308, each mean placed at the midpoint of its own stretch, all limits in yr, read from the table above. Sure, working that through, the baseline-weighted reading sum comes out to 3.3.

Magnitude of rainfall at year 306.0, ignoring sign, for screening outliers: 21.2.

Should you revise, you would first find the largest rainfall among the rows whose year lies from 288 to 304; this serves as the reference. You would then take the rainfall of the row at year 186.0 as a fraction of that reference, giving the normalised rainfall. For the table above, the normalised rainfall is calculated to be 0.83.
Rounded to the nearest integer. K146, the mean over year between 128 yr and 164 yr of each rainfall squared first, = 217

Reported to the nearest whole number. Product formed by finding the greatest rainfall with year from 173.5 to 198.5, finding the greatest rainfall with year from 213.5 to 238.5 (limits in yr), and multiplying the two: 401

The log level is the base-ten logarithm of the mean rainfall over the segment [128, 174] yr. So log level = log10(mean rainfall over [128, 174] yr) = 1.07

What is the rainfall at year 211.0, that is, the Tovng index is 20.2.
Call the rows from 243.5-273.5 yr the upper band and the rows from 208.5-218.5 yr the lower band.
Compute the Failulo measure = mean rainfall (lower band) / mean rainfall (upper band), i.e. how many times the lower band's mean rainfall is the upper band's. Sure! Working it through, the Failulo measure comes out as 1.0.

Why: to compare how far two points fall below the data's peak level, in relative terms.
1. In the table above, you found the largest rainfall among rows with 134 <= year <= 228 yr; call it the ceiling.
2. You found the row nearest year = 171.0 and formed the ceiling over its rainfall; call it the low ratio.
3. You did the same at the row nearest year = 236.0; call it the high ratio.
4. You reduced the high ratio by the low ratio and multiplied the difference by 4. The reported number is -8.5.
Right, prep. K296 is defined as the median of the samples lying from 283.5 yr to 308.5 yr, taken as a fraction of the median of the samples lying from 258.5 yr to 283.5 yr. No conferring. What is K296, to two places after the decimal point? 1.02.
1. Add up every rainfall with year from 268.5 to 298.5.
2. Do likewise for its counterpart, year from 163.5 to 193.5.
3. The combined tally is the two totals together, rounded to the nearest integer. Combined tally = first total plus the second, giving 197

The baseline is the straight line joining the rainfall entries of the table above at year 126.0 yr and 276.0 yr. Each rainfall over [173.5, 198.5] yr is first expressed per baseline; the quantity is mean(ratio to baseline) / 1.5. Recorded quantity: 0.52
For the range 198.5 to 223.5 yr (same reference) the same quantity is 0.65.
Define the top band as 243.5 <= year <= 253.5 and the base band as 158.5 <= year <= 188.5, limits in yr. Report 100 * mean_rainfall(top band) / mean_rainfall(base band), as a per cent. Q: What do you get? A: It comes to 214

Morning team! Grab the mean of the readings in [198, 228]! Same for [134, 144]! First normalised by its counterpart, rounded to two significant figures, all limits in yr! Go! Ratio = 1.1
